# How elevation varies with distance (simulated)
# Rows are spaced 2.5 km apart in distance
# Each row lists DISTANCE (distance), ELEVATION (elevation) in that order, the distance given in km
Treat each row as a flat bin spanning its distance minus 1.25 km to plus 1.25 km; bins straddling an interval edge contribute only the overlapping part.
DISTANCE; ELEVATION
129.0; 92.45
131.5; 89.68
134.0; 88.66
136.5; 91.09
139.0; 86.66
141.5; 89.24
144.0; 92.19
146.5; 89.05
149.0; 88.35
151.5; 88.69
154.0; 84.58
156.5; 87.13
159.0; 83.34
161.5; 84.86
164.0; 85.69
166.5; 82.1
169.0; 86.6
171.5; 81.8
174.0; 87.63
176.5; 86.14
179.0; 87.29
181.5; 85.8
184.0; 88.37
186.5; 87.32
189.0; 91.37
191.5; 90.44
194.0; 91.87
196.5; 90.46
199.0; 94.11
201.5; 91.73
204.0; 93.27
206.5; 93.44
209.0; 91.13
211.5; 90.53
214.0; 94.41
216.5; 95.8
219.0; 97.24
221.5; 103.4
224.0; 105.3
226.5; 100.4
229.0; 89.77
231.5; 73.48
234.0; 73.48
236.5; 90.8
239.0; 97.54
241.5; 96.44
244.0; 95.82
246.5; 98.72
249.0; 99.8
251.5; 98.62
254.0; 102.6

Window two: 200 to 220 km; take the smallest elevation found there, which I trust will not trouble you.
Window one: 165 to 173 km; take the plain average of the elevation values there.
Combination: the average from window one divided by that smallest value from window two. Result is 0.92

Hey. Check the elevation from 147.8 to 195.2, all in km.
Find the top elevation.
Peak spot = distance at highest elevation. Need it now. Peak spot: 194.0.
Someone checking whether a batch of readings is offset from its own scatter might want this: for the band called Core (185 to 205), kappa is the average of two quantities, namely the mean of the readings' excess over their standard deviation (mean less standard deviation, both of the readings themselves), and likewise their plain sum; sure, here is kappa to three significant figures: 410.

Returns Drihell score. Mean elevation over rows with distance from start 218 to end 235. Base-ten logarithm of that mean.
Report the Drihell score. 1.96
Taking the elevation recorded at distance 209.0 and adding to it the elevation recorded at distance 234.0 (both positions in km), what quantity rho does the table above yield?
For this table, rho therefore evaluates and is 165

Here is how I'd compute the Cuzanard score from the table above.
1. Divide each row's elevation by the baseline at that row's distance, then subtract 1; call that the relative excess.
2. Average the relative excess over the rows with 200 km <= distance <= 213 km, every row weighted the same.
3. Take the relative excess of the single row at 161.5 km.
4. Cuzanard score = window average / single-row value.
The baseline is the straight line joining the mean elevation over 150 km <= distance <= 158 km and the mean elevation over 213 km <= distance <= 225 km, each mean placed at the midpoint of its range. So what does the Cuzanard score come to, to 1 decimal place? 1.3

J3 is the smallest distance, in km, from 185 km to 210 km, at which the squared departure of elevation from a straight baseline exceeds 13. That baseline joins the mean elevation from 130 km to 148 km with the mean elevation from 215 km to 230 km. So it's 186.5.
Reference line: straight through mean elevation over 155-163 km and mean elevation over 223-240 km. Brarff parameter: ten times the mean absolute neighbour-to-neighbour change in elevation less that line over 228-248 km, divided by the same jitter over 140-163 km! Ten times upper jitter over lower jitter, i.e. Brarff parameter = 27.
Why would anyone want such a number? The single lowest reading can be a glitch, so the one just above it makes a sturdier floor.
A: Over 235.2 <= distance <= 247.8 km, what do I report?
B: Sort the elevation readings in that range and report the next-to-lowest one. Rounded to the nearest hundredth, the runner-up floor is 95.82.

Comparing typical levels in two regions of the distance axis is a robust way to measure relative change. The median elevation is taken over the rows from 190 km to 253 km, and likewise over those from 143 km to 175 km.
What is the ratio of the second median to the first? 0.920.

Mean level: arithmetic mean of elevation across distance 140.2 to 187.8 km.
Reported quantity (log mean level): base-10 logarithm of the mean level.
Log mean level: 1.94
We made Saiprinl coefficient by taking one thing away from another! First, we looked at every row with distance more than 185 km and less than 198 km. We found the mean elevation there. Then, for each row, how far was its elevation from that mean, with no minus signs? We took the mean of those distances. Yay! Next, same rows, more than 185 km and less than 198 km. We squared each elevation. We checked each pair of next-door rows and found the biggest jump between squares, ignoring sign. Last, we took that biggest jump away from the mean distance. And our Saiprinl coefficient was -723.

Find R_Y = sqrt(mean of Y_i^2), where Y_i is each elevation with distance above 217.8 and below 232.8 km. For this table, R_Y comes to 96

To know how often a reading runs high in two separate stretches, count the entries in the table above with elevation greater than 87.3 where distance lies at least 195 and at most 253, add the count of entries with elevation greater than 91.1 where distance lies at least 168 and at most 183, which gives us 21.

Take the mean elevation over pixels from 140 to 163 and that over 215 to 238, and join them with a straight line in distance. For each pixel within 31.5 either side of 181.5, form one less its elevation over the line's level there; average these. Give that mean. 0.013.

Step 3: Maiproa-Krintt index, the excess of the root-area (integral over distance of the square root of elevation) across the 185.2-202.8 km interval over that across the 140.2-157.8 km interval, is 2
